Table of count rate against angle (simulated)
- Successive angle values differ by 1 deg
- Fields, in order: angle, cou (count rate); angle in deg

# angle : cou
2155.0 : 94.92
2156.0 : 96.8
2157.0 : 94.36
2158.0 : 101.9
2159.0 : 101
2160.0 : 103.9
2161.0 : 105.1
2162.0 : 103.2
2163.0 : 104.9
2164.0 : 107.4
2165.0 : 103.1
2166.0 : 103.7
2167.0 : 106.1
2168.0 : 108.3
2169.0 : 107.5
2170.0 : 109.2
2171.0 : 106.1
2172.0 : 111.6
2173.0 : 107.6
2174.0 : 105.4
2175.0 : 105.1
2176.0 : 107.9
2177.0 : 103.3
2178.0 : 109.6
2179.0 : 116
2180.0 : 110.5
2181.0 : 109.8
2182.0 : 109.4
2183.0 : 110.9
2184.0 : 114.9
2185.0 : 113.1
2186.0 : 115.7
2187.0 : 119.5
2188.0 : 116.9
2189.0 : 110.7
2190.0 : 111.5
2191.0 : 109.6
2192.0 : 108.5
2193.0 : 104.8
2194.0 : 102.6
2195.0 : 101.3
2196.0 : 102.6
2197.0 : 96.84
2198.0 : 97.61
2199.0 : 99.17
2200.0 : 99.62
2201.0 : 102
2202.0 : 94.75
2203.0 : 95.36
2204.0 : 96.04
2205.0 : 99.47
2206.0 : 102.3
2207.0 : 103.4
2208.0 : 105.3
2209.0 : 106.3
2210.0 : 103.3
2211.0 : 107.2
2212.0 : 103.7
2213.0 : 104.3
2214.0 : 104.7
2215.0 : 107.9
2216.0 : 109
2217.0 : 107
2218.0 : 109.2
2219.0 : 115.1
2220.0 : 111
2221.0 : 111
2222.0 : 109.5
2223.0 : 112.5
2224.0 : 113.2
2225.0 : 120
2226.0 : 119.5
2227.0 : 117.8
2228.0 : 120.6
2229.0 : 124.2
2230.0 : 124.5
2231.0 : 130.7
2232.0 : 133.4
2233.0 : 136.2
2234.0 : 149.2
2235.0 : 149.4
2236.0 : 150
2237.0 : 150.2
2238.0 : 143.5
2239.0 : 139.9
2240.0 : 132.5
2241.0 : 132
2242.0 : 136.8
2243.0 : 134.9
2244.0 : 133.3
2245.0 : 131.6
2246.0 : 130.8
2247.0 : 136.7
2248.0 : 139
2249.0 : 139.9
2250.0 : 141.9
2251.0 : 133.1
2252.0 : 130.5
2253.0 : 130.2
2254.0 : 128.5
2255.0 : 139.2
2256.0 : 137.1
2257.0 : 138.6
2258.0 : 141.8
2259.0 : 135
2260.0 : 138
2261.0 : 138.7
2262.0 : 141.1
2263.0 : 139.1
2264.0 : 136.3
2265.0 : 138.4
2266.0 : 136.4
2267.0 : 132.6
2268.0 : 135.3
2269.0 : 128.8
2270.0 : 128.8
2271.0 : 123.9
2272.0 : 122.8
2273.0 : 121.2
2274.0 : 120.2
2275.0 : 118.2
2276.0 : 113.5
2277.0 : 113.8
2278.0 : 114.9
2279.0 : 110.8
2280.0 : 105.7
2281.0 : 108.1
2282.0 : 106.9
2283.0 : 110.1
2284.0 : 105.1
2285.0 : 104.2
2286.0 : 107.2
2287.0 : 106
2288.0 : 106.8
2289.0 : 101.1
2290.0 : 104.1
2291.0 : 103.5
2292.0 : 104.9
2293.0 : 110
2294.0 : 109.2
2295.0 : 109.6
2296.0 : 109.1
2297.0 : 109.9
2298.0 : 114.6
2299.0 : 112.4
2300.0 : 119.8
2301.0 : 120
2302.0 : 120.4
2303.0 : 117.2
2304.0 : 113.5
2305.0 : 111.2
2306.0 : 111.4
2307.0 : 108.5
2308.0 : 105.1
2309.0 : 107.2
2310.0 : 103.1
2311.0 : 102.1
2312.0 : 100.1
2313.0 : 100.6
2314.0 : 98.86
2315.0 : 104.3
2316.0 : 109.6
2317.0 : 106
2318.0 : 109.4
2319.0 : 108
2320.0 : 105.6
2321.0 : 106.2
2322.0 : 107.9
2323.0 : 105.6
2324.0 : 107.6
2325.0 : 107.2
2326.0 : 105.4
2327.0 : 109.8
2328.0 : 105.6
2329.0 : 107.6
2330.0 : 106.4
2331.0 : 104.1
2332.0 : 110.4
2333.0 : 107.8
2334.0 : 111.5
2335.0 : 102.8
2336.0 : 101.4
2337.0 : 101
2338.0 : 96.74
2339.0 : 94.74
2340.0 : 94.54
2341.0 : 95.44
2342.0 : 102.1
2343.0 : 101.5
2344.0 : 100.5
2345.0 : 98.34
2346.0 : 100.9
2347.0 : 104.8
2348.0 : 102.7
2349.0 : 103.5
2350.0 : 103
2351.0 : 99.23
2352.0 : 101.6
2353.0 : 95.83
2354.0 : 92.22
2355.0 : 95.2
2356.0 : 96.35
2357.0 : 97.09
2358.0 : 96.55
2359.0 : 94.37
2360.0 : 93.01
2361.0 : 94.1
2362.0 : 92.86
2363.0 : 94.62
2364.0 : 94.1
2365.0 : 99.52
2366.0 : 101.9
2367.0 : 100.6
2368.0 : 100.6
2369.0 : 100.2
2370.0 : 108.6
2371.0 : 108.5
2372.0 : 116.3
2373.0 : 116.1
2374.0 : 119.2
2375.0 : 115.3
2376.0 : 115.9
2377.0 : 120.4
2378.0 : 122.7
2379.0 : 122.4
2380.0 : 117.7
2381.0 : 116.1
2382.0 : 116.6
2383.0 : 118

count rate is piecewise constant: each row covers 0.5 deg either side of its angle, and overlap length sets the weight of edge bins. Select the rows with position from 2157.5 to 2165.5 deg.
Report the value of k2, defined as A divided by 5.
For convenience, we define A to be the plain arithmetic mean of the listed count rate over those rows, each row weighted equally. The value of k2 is 20.8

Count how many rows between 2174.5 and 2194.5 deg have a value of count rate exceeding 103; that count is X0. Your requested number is 19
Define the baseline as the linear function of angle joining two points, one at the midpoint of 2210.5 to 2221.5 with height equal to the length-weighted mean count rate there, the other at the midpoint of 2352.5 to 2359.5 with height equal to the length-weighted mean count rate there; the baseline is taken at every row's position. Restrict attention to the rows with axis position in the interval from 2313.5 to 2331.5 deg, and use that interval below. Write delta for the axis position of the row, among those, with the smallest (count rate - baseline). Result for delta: 2314.0 deg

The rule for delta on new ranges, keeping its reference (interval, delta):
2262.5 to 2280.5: 2280.0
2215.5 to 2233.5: 2217.0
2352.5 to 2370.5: 2354.0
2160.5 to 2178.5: 2162.0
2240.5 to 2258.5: 2254.0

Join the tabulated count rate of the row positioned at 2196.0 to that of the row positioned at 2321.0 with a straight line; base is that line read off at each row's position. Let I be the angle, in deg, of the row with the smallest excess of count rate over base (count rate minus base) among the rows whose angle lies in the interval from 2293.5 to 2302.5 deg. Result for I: 2296.0 deg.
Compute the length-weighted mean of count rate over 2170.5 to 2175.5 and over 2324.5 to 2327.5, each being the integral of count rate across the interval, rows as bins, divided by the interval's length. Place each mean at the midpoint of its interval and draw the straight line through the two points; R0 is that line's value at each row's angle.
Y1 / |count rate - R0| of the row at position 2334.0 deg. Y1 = 4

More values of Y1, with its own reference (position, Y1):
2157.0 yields 13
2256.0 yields 30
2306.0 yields 4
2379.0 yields 15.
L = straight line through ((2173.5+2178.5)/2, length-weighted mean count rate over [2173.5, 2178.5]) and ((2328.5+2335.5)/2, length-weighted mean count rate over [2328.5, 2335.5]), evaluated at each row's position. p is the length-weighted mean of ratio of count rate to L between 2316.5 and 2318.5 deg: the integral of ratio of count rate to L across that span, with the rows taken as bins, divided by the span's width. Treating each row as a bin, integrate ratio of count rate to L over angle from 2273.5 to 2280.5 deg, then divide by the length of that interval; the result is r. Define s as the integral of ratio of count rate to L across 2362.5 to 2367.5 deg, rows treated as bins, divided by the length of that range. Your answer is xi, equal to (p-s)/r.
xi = 0.09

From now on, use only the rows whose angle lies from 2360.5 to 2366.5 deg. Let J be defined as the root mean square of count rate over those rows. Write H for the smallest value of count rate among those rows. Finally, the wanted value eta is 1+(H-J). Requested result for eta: -2.4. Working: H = 92.86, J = 96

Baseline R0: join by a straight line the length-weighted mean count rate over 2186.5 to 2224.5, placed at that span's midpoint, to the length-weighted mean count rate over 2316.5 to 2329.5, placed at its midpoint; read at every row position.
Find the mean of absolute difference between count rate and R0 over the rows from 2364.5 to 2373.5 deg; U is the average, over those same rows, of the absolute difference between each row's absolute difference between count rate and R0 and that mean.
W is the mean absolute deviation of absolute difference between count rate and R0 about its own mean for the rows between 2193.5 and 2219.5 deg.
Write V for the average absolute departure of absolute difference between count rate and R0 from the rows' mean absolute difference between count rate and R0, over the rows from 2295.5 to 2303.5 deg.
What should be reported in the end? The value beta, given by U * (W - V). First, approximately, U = 2.3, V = 3.9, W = 2.8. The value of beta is -3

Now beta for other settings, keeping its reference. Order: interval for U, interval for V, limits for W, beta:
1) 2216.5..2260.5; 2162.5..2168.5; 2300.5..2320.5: 22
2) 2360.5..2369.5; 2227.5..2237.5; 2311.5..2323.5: -27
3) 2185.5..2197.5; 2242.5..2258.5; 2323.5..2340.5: -2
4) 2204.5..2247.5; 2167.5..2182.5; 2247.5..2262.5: 21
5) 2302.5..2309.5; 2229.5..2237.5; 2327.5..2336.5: -19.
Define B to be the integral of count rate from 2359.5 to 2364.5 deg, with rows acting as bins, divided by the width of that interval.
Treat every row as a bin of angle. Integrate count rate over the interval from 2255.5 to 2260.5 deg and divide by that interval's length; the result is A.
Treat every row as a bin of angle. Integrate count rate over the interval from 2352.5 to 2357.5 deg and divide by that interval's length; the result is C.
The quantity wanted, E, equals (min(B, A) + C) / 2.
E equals 95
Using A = 138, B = 94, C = 95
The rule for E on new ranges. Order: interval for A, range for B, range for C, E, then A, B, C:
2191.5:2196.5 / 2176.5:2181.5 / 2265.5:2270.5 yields 118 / 104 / 110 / 132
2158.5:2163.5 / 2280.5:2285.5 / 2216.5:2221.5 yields 107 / 104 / 107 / 111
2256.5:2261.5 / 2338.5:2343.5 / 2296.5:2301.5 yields 107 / 138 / 98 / 115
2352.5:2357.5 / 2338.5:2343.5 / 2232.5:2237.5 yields 121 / 95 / 98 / 147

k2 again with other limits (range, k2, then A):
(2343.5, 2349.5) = 20.4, 102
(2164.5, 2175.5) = 21.3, 107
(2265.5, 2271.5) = 26.2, 131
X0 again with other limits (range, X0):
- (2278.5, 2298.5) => 19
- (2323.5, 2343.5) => 11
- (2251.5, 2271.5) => 20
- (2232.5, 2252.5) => 20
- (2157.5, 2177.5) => 18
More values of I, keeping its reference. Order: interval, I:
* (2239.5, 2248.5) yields 2246.0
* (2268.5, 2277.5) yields 2276.0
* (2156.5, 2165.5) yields 2157.0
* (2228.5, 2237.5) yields 2229.0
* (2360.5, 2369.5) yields 2362.0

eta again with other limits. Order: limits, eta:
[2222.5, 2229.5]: -4.8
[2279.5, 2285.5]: -1.5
